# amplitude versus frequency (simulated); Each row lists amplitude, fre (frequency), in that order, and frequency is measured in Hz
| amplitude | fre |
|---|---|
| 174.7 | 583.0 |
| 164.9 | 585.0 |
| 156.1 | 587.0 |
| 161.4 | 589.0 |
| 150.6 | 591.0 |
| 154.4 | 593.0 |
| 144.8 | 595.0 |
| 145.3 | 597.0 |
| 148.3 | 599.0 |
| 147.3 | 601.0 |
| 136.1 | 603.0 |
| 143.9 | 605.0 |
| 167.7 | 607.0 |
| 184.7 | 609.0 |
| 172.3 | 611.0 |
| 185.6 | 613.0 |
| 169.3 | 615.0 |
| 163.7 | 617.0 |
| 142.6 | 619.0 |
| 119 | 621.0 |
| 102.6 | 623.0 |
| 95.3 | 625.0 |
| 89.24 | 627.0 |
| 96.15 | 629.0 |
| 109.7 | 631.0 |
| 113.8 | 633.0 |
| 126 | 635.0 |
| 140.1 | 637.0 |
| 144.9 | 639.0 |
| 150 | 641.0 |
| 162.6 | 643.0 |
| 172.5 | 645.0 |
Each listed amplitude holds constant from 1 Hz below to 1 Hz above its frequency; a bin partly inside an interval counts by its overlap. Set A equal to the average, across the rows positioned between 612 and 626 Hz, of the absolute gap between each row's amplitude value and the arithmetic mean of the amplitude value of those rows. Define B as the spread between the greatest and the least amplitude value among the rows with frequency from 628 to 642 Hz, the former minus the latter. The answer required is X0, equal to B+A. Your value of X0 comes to 83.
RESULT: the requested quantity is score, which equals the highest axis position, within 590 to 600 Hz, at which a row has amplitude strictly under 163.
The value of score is 599.0 Hz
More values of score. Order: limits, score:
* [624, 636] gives 635.0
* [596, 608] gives 605.0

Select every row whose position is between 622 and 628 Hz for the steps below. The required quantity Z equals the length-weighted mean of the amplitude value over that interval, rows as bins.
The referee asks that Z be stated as 96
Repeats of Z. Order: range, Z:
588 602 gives 150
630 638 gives 122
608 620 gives 170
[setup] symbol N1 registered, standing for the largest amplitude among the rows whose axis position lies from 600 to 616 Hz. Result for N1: 185.6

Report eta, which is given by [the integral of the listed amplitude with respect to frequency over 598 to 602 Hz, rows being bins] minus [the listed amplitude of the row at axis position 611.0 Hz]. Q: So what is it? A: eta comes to 419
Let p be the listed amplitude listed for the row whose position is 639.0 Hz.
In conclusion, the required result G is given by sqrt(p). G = 12.0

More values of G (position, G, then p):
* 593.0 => 12.4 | 154.4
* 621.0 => 10.9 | 119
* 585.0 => 12.8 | 164.9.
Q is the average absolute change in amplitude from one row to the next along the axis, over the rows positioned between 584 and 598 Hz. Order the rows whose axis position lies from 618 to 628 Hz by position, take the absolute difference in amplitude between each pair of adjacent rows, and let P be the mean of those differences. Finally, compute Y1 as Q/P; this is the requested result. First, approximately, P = 13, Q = 6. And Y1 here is 0.5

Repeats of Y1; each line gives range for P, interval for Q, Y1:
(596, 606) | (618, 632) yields 2.1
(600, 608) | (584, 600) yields 0.4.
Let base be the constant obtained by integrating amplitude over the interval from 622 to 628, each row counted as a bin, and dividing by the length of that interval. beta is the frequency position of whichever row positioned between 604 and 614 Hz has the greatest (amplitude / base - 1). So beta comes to 613.0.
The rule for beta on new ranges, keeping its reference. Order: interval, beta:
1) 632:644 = 643.0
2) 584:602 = 585.0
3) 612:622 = 613.0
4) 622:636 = 635.0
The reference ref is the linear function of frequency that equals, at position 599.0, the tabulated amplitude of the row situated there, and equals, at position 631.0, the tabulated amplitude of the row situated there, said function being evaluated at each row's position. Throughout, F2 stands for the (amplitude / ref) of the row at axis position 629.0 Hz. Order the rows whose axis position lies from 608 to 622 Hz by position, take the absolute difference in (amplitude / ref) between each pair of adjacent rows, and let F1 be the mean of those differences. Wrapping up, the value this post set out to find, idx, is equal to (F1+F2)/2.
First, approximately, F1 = 0.105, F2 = 0.86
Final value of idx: 0.48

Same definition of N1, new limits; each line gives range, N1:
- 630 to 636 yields 126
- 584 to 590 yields 164.9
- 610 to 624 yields 185.6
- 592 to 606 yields 154.4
